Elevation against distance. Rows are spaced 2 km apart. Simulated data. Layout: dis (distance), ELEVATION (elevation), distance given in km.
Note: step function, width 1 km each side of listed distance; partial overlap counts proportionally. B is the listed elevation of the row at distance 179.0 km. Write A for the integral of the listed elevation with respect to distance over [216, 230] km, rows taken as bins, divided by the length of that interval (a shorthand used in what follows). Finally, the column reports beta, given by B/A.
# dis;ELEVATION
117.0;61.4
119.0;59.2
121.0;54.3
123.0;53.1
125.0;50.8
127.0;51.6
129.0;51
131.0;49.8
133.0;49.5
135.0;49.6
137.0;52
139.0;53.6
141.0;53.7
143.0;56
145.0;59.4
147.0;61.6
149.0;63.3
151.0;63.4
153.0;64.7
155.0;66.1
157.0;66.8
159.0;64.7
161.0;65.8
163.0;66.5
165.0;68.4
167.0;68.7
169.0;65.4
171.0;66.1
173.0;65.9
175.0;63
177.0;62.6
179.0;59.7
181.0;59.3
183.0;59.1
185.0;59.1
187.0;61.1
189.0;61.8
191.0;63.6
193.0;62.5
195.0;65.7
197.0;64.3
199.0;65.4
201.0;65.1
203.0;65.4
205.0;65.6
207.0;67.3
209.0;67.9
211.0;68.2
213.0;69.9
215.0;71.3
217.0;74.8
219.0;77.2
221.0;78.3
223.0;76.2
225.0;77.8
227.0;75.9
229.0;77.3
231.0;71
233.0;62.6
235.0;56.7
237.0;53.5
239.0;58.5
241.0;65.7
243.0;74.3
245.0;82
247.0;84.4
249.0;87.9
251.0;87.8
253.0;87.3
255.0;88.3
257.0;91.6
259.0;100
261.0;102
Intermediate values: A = 77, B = 59.7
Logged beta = 0.8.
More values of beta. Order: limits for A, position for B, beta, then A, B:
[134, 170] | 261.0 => 1.7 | 62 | 102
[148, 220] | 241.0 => 1.0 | 65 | 65.7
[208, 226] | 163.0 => 0.9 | 74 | 66.5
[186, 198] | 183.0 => 0.9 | 63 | 59.1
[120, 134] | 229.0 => 1.5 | 51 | 77.3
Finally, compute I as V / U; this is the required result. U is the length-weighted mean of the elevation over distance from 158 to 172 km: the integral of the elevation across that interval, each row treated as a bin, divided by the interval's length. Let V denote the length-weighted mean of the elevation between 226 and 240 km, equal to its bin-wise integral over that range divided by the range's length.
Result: 0.98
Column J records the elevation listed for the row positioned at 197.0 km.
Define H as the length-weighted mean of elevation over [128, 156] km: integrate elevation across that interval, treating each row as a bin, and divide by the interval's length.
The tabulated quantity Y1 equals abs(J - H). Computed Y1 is 7.6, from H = 56.7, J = 64.3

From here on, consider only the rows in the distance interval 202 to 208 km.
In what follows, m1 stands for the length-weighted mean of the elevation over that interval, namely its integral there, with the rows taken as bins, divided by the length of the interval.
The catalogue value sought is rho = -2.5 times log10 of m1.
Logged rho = -4.55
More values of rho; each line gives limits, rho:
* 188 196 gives -4.51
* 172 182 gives -4.48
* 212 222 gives -4.68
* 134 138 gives -4.26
